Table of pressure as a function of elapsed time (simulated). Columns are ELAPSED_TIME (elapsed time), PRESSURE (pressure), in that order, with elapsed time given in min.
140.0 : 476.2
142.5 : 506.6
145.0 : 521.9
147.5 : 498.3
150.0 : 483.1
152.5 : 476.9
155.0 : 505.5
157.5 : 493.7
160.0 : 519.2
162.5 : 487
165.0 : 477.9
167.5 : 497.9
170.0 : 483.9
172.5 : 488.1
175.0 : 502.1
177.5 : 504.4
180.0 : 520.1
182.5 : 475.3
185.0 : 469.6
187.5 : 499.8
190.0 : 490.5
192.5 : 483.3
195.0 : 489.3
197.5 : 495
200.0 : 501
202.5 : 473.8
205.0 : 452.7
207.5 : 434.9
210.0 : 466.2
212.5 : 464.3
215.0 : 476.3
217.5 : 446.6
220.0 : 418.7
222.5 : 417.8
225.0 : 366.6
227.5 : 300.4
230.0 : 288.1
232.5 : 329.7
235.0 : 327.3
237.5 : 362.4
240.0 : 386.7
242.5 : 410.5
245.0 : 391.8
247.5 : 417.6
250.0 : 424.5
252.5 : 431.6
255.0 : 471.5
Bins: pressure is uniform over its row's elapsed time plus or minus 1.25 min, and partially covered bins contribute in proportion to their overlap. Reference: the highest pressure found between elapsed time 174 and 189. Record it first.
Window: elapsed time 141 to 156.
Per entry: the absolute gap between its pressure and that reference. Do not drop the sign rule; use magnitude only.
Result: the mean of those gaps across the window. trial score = 22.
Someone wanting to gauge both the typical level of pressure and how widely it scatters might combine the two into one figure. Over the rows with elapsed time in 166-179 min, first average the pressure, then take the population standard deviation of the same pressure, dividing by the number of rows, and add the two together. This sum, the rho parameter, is 503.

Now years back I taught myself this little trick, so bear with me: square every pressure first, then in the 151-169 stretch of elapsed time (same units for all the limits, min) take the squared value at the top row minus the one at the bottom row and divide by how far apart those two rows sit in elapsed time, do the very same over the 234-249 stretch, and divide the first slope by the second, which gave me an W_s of 0.25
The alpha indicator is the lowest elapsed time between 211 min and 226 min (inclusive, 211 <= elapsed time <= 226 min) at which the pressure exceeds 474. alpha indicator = 215.0 min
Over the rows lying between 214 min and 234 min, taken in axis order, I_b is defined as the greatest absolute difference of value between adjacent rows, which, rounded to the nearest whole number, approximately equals 66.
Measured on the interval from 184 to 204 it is 30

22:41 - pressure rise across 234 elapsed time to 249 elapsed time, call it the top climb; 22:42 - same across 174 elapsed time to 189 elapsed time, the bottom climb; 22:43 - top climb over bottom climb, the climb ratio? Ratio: -39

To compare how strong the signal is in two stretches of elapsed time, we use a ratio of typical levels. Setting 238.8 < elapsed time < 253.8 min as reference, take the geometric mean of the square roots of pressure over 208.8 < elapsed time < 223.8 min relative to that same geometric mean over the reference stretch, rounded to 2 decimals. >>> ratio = 1.04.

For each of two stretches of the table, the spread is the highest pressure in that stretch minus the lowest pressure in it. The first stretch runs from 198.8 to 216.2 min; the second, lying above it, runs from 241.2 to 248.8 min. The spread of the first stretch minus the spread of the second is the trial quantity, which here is 40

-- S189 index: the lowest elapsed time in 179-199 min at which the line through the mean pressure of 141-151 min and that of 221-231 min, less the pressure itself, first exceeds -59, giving 182.5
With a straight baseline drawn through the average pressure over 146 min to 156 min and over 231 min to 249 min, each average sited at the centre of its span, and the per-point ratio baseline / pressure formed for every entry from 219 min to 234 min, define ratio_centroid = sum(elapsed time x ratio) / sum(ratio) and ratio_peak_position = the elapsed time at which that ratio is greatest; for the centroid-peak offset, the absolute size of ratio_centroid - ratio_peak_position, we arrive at 3.3 min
